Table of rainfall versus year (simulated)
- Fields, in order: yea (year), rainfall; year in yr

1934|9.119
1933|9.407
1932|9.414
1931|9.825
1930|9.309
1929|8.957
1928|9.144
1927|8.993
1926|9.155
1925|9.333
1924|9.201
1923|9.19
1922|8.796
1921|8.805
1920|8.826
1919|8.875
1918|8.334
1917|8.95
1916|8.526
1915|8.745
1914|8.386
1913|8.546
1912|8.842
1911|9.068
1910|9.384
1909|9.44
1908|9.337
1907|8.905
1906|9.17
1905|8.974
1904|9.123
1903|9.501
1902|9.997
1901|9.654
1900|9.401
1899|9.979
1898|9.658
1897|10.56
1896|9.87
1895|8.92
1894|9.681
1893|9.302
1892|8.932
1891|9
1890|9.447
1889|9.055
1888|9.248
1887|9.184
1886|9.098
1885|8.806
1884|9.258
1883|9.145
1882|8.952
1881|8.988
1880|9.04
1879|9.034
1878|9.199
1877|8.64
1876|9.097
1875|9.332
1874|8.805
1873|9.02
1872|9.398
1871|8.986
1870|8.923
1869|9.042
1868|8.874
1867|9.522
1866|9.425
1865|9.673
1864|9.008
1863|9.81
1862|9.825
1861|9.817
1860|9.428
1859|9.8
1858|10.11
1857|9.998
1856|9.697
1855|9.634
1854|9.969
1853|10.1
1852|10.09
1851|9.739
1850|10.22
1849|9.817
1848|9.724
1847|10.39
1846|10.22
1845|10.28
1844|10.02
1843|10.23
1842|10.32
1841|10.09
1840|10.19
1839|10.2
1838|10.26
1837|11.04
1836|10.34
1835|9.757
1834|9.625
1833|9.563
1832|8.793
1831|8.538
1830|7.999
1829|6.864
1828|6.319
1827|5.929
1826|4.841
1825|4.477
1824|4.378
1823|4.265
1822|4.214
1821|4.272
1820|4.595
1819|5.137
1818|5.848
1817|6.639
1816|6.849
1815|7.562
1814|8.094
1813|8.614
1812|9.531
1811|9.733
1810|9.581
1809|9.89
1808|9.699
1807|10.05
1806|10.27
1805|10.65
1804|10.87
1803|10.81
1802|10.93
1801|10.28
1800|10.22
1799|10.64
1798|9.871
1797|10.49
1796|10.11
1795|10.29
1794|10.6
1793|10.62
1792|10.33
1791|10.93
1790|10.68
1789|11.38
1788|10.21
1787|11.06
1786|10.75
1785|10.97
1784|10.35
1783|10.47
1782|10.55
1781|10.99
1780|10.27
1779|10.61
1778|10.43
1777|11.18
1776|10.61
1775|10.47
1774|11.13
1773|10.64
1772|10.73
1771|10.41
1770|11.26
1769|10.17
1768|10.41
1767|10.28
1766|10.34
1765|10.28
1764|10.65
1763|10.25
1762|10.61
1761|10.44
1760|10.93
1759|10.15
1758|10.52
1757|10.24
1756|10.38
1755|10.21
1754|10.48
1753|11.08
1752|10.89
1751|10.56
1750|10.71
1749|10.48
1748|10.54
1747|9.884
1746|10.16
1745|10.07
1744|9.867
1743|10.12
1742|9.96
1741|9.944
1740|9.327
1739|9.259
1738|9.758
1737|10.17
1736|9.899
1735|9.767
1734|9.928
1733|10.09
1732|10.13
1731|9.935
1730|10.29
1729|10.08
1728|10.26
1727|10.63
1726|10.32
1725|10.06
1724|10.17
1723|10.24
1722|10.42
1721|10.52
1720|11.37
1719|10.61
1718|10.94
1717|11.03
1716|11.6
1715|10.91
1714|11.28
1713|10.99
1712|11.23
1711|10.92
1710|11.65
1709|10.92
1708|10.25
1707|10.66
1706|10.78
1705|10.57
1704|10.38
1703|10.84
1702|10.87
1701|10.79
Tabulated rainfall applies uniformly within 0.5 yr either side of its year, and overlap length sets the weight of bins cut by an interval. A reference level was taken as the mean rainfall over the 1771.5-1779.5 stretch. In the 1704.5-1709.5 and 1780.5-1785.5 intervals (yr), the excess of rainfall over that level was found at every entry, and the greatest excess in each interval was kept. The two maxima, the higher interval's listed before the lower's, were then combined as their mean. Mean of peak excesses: 0.23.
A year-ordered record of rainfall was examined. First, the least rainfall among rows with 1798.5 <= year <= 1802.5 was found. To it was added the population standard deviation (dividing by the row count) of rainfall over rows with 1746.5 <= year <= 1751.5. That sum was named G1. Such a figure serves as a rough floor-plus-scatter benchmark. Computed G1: 10.5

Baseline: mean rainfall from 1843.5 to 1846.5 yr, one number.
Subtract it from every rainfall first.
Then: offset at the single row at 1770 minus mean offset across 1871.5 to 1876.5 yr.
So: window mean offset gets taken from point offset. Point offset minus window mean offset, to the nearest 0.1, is 2.1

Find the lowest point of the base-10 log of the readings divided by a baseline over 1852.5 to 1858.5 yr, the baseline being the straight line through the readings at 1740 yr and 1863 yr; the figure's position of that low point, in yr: 1855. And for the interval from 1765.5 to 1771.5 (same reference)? 1769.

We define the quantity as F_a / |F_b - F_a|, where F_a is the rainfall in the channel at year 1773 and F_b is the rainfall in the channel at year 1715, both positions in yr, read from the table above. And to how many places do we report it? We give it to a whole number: 39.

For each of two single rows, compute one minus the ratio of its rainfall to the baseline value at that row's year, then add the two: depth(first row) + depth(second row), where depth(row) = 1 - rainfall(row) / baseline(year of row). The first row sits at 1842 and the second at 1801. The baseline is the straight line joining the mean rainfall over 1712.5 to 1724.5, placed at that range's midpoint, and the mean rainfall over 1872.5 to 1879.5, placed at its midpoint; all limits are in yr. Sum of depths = -0.14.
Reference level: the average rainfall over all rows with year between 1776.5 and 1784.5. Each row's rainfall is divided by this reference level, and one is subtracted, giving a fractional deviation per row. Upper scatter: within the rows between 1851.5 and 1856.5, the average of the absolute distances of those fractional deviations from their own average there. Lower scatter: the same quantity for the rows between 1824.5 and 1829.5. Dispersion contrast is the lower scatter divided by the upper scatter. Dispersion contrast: 4.4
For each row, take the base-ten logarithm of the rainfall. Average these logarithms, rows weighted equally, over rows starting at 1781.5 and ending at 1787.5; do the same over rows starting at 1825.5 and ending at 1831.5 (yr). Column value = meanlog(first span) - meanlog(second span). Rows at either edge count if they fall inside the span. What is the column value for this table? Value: 0.21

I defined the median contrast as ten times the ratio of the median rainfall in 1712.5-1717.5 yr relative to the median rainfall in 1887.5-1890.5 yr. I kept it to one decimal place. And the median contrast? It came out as 11.9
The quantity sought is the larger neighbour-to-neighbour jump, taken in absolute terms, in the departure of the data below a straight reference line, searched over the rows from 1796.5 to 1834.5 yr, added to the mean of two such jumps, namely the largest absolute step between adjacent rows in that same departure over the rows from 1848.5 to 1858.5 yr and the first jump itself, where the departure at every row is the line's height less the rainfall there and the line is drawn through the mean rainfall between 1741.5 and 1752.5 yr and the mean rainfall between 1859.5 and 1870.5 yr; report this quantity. 1.95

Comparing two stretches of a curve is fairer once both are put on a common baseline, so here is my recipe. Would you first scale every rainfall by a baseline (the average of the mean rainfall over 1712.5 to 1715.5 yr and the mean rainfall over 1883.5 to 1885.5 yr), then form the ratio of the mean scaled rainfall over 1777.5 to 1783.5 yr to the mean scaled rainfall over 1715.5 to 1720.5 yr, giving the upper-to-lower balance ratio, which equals 0.95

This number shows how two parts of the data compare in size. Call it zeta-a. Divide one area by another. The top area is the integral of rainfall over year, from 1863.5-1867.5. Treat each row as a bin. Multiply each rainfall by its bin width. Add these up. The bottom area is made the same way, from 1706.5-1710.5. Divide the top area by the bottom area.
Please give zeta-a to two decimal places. 0.87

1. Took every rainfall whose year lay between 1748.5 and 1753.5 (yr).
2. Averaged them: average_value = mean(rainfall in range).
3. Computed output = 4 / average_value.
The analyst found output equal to 0.372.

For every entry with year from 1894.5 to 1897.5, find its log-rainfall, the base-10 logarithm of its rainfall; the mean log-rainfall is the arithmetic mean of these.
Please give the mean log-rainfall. 0.99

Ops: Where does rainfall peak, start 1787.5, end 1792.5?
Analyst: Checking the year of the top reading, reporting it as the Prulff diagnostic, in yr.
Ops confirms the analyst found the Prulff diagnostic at 1789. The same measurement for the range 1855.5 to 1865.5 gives 1858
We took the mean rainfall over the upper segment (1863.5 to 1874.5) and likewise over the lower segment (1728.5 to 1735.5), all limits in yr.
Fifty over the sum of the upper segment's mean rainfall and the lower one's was 2.61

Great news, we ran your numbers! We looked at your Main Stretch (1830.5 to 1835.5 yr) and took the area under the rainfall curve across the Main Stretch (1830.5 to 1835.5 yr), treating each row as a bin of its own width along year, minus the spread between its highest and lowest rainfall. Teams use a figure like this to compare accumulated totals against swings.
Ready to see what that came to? 45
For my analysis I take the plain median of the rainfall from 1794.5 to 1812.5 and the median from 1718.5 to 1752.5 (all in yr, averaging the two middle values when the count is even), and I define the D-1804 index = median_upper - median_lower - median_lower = -10.0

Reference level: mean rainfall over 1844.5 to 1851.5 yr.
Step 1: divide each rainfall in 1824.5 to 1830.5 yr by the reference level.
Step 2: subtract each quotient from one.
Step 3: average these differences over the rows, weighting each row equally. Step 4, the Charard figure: 0.40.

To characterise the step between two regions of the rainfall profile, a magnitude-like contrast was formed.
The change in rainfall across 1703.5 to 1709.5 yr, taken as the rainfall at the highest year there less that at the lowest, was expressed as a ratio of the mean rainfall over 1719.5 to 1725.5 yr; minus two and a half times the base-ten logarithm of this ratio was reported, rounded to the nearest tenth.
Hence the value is 3.2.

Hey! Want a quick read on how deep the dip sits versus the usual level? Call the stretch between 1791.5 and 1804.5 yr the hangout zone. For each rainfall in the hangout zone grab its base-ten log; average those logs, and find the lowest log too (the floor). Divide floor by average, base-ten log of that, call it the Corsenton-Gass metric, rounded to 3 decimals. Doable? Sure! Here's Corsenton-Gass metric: -0.011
